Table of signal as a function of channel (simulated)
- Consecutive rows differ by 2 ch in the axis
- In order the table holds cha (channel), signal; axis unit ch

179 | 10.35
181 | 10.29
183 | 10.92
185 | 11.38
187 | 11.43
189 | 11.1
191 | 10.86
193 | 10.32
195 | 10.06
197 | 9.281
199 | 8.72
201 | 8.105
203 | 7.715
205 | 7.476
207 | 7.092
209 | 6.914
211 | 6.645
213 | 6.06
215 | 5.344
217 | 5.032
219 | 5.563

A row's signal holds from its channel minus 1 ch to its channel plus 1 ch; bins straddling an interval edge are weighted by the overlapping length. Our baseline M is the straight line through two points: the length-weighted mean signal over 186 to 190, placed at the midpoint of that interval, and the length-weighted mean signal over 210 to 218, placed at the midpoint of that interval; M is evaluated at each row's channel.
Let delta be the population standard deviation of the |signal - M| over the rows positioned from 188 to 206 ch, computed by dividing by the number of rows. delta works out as 0.12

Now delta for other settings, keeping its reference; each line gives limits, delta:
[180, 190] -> 0.92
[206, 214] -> 0.07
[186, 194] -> 0.07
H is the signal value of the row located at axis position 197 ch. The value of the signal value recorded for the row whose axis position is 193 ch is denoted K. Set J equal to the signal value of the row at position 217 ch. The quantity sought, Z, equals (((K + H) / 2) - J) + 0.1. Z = 5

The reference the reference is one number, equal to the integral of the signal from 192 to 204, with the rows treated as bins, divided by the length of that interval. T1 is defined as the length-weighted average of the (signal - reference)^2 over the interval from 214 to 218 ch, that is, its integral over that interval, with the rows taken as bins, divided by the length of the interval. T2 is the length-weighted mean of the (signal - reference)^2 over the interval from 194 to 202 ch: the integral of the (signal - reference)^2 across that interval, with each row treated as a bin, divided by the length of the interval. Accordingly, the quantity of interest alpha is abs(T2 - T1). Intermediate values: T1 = 15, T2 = 0.5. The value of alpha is 14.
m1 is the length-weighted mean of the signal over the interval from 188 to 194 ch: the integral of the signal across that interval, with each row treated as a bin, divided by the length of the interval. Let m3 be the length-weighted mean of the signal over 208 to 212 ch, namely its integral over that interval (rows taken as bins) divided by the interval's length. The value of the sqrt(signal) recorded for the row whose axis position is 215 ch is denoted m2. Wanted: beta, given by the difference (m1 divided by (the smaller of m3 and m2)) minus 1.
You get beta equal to 3.7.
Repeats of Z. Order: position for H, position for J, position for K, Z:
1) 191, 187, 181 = -1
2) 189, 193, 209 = -1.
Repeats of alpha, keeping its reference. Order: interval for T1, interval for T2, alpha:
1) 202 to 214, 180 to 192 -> 0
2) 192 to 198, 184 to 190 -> 4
